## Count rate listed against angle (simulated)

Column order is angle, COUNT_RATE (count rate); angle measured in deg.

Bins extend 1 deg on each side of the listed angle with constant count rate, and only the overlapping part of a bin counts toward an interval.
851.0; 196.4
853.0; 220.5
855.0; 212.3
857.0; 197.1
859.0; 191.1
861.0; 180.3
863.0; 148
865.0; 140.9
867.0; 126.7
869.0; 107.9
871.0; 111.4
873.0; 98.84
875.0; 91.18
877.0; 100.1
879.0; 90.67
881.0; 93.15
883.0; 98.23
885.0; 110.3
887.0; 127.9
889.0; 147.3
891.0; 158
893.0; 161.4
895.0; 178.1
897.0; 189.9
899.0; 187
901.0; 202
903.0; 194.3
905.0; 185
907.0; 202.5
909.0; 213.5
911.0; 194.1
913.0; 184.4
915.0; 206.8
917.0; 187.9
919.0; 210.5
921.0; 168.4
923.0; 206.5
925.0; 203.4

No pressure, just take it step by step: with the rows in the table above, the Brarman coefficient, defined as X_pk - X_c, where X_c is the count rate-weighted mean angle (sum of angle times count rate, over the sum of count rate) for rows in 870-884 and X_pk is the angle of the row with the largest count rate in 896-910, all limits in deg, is 32.2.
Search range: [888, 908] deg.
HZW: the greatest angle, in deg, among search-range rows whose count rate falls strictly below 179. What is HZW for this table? 895.0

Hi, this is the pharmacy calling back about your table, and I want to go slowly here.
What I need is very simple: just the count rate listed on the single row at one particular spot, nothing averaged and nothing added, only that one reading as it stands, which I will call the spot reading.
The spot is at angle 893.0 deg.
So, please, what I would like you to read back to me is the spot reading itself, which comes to 161.4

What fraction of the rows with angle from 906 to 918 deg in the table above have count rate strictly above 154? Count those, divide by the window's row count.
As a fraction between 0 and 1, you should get 1.0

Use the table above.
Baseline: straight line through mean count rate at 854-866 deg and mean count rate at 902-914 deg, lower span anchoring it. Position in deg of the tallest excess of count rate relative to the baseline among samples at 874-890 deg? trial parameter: 889.0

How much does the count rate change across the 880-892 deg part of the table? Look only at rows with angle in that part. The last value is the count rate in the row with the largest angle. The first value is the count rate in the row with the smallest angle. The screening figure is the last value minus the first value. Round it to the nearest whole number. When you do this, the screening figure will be 65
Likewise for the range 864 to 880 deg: -50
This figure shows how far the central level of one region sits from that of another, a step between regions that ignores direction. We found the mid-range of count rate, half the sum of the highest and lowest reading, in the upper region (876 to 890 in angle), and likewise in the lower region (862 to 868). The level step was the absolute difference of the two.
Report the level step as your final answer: 18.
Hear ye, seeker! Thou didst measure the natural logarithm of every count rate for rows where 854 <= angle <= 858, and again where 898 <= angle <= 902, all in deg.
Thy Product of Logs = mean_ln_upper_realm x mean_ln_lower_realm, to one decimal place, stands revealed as 28.0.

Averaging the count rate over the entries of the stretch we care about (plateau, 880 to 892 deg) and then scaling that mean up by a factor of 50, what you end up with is 6124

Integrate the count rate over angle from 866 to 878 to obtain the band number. 1272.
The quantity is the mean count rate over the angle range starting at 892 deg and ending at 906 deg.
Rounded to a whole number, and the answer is 185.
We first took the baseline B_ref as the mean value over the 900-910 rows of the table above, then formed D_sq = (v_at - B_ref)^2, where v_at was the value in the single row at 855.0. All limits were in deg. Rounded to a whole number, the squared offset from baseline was 165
